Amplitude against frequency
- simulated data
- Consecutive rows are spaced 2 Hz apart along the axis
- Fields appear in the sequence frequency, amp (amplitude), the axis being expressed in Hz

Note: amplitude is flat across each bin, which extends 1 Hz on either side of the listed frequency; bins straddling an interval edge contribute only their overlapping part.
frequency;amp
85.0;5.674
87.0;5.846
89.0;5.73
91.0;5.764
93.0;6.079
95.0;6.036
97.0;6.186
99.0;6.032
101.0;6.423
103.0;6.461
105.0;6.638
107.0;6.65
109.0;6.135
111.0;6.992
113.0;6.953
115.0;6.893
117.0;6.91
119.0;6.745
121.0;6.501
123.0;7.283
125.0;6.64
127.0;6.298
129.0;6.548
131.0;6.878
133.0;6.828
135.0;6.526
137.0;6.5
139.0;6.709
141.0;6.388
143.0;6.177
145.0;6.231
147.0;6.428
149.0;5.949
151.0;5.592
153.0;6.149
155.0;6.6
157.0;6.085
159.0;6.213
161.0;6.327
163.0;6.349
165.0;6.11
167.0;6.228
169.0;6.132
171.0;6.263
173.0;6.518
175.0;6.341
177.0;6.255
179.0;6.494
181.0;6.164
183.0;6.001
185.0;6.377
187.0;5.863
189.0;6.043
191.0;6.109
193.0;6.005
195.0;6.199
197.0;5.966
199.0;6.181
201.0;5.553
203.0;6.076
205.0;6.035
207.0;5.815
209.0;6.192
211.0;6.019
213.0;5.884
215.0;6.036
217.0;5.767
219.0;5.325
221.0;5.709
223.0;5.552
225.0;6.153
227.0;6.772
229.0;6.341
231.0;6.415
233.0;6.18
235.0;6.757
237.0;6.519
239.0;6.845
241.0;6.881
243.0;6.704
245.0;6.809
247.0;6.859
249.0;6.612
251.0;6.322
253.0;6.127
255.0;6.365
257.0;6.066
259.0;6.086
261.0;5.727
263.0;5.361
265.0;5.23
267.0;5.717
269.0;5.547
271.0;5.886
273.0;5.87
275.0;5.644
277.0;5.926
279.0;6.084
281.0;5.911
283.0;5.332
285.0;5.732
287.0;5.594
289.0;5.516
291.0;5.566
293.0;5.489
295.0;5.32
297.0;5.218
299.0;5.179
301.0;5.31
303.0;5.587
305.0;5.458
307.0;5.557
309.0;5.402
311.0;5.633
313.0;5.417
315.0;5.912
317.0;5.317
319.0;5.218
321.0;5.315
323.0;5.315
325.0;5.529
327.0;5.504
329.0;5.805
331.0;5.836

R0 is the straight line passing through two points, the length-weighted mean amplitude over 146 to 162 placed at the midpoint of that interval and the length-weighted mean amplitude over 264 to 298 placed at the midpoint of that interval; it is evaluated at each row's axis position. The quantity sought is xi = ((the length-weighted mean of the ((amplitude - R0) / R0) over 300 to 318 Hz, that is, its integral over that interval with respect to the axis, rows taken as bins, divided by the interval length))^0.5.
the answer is 0.039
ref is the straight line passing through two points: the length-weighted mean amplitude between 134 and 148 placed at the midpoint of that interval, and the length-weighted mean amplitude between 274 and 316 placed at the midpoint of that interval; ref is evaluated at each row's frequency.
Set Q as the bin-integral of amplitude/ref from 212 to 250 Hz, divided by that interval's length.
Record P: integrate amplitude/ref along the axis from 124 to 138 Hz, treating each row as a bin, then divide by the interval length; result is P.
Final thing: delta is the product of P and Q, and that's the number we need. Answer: 1.09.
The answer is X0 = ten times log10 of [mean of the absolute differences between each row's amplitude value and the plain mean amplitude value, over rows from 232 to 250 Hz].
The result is -7.8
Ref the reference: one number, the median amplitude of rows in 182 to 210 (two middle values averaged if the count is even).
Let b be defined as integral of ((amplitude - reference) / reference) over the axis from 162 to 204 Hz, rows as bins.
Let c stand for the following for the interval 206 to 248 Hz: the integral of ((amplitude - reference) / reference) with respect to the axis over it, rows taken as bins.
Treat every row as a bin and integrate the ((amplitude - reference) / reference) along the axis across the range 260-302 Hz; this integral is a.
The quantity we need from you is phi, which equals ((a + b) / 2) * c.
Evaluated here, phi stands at -1.9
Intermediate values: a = -3.2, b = 1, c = 1.6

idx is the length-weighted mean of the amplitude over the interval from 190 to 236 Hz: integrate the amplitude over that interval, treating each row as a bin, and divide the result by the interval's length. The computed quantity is 6.05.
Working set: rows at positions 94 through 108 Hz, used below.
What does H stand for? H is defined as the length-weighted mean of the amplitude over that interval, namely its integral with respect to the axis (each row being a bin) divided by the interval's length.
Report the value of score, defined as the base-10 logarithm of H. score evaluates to 0.803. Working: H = 6.35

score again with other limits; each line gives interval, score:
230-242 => 0.820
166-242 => 0.789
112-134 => 0.831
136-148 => 0.807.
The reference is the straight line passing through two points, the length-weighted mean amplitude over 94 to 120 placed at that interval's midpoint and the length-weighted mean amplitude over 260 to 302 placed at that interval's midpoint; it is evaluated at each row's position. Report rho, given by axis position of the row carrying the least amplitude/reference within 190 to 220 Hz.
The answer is 219.0 Hz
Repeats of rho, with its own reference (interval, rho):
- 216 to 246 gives 219.0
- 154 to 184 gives 157.0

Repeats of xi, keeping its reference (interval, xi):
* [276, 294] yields 0.118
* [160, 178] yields 0.170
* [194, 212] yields 0.088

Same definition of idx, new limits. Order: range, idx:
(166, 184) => 6.27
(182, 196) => 6.09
